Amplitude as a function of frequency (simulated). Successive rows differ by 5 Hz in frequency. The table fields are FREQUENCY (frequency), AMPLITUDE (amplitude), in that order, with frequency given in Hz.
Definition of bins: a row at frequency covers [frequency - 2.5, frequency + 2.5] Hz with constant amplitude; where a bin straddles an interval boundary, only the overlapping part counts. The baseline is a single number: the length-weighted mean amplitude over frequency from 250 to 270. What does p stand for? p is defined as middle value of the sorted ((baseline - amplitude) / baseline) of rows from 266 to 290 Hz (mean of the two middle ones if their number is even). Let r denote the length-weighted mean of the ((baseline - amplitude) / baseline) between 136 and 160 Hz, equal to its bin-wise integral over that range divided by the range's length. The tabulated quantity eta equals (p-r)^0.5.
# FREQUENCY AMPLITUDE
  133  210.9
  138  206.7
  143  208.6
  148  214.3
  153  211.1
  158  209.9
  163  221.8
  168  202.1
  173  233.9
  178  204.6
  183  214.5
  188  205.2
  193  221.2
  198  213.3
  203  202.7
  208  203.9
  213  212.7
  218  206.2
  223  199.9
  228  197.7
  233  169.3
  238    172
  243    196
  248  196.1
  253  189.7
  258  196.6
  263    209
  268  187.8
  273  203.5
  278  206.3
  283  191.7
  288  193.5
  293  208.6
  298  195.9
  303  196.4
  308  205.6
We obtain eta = 0.29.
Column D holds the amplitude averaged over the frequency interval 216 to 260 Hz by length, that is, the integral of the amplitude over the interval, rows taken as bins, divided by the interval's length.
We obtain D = 191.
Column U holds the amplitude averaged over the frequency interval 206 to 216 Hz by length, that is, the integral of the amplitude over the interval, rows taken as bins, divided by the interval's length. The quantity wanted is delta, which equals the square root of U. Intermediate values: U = 208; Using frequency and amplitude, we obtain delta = 14.4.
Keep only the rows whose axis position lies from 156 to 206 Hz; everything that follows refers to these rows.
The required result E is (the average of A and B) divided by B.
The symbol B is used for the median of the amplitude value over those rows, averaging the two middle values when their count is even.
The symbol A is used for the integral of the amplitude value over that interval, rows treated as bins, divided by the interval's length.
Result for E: 1.00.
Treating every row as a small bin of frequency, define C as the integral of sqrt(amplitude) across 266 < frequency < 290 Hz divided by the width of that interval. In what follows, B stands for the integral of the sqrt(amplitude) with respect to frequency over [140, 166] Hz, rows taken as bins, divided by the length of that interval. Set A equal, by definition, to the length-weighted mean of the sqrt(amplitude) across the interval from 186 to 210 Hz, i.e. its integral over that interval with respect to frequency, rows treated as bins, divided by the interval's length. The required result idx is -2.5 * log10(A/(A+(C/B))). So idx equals 0.0699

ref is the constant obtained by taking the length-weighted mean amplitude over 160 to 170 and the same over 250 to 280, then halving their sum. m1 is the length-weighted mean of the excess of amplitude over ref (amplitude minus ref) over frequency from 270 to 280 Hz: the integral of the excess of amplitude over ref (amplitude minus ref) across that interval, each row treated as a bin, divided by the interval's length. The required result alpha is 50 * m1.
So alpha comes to -76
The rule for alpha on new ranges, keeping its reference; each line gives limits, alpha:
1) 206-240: -539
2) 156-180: 463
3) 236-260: -759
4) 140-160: 270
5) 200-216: 57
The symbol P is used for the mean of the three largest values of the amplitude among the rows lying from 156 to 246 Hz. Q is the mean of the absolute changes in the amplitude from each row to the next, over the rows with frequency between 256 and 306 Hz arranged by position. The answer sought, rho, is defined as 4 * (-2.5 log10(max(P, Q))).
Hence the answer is -23.5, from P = 226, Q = 10.8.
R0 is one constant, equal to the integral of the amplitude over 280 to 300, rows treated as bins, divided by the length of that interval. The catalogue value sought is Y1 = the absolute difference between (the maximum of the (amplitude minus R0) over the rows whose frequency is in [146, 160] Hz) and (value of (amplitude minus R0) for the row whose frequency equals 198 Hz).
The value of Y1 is 1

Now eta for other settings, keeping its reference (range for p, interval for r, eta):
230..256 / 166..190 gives 0.34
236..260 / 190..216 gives 0.27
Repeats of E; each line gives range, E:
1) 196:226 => 1.00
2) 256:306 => 1.01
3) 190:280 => 0.99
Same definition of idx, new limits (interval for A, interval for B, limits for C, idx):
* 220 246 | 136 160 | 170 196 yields 0.0775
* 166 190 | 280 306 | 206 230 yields 0.0732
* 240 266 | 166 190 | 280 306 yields 0.0722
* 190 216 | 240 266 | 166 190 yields 0.0751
